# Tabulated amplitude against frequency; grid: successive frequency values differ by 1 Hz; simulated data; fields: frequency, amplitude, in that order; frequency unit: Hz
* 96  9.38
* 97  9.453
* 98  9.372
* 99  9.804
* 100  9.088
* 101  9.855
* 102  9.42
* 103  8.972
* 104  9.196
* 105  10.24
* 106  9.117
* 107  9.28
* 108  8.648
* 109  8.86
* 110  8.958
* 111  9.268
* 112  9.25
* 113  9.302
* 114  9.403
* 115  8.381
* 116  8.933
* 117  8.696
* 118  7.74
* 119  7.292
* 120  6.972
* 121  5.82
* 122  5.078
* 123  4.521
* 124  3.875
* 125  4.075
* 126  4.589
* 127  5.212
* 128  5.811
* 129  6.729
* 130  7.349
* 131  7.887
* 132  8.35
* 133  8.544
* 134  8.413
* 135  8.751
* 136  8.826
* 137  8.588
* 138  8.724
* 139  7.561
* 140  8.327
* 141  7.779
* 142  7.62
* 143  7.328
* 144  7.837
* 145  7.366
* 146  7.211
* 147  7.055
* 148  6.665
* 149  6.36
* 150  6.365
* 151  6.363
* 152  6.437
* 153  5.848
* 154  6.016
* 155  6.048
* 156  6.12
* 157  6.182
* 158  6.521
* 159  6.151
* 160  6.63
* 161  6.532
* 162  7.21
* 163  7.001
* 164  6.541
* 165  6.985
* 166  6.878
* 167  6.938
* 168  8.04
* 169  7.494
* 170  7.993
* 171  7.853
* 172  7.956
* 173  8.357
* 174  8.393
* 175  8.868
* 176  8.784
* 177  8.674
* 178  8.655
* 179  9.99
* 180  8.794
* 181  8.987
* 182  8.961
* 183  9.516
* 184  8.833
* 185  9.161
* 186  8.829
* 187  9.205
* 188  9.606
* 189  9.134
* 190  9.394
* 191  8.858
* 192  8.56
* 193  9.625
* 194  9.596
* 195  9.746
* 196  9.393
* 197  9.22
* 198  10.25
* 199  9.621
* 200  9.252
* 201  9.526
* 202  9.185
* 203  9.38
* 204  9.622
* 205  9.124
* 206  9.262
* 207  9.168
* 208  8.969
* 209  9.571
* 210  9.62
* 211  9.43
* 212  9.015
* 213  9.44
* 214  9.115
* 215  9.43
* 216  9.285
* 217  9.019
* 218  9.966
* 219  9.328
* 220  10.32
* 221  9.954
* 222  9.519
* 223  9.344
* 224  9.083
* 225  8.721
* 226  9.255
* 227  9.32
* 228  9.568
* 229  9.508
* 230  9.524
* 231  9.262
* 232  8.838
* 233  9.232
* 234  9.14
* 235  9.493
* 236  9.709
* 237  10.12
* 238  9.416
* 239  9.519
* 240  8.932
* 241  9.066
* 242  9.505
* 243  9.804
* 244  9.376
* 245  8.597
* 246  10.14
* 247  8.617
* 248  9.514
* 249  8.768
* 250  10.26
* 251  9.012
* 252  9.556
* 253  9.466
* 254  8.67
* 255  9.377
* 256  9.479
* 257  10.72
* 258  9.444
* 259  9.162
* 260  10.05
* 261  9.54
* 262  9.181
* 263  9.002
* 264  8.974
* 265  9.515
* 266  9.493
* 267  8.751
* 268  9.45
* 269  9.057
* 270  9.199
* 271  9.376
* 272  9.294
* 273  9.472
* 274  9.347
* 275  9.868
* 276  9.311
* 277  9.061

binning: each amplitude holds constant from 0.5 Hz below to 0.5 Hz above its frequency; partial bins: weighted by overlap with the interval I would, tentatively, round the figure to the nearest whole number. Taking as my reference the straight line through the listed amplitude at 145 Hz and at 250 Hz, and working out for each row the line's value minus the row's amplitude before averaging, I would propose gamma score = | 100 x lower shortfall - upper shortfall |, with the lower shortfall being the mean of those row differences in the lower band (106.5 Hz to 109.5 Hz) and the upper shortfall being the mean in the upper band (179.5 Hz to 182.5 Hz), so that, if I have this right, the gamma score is 258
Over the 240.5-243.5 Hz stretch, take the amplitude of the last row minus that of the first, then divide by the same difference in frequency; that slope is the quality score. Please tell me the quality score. 0.4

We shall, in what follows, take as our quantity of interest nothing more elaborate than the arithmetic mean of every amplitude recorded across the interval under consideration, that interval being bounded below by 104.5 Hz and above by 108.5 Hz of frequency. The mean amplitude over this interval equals 9.32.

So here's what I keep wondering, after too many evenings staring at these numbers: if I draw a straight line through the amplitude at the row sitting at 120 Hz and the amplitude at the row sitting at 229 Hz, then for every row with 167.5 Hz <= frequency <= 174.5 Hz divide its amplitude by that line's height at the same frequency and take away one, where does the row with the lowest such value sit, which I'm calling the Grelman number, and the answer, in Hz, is 169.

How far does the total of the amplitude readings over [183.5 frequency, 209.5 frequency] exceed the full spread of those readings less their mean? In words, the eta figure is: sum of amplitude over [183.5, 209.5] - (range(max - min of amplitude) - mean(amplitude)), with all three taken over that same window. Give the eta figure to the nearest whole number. 250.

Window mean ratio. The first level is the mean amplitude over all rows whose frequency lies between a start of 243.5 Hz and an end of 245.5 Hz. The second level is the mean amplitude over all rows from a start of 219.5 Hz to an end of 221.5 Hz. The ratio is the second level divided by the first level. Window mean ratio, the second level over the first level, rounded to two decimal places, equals 1.13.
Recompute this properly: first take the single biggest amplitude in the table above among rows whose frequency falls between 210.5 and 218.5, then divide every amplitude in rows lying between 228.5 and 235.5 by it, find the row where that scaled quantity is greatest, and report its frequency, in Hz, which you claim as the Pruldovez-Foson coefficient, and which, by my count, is 230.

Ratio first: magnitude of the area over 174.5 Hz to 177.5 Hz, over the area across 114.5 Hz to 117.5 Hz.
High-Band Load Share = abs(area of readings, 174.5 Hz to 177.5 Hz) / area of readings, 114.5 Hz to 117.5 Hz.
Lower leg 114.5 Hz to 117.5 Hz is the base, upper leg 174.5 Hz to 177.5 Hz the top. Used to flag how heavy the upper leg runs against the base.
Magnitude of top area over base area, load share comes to 1.01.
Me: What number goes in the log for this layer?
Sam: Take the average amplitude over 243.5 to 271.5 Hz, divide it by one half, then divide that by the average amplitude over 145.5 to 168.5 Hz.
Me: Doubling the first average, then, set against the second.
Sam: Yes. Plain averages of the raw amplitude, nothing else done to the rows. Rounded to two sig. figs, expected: 2.8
